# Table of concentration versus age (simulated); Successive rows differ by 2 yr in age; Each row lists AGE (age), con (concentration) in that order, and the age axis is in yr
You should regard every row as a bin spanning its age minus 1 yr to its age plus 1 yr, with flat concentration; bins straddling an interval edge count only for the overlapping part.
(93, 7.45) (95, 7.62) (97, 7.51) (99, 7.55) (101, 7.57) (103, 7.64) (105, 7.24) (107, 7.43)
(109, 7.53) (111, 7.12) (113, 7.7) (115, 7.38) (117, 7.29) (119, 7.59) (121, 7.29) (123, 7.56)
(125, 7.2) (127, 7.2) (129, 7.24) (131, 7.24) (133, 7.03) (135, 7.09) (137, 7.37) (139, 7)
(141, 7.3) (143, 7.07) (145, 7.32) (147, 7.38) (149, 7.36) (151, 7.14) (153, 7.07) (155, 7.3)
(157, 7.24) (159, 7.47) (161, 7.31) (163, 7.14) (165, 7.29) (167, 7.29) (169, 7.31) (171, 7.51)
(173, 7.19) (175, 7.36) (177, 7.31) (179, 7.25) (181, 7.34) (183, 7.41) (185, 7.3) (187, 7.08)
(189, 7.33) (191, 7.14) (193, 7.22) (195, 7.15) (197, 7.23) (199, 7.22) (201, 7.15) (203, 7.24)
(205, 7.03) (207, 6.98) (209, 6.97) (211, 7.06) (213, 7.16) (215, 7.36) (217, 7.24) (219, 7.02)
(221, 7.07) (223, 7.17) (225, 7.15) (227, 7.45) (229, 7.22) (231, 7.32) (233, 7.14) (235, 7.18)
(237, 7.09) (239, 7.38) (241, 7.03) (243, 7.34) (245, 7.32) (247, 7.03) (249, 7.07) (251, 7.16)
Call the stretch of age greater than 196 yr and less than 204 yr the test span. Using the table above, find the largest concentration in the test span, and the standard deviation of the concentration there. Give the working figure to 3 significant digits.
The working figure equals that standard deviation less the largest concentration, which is -7.20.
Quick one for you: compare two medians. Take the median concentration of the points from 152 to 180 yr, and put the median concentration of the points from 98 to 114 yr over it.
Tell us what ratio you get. 1.03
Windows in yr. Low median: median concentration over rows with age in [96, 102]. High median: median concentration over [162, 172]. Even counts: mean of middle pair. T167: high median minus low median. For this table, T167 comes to -0.26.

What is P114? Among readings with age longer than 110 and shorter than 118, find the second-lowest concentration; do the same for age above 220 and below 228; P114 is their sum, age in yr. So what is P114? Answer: 14.4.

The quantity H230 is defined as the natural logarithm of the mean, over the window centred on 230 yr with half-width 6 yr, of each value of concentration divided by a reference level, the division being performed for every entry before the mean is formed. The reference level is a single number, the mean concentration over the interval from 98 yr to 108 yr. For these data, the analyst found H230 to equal -0.033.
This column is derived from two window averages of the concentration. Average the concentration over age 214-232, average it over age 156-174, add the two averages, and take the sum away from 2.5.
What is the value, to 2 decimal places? -12.03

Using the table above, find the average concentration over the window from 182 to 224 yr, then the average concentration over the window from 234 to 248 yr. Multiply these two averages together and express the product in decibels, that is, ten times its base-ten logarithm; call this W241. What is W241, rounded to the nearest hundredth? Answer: 17.12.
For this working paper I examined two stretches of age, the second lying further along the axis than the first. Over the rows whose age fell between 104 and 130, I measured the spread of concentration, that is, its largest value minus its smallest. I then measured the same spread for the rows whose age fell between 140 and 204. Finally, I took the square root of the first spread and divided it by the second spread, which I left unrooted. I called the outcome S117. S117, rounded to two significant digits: 1.7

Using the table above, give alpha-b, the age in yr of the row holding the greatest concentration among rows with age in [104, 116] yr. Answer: 113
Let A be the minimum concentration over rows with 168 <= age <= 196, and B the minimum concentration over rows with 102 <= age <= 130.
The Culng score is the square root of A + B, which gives 3.768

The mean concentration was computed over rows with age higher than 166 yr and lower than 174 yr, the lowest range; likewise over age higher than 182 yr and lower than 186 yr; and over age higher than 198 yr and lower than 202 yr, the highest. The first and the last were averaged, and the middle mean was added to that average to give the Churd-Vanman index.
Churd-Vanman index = 14.6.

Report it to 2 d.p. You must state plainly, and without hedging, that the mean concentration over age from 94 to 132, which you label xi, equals 7.42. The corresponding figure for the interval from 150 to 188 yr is 7.28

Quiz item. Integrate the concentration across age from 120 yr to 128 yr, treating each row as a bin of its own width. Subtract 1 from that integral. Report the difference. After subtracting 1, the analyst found 57.5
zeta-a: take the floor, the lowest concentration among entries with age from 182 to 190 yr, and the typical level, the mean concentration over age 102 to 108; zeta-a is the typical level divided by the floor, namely 1.050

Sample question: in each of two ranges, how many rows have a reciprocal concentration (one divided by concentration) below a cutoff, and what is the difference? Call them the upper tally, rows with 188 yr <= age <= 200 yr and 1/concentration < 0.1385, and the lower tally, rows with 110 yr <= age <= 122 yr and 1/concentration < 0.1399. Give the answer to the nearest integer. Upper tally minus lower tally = -3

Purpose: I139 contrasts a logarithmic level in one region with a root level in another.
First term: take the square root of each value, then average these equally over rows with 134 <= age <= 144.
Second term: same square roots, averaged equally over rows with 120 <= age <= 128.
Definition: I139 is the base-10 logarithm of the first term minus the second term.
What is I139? -2.28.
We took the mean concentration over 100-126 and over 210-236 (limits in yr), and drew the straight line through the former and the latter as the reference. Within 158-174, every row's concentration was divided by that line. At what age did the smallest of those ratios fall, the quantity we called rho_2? 163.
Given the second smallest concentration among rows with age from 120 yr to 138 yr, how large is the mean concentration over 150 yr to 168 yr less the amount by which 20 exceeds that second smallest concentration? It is -5.66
